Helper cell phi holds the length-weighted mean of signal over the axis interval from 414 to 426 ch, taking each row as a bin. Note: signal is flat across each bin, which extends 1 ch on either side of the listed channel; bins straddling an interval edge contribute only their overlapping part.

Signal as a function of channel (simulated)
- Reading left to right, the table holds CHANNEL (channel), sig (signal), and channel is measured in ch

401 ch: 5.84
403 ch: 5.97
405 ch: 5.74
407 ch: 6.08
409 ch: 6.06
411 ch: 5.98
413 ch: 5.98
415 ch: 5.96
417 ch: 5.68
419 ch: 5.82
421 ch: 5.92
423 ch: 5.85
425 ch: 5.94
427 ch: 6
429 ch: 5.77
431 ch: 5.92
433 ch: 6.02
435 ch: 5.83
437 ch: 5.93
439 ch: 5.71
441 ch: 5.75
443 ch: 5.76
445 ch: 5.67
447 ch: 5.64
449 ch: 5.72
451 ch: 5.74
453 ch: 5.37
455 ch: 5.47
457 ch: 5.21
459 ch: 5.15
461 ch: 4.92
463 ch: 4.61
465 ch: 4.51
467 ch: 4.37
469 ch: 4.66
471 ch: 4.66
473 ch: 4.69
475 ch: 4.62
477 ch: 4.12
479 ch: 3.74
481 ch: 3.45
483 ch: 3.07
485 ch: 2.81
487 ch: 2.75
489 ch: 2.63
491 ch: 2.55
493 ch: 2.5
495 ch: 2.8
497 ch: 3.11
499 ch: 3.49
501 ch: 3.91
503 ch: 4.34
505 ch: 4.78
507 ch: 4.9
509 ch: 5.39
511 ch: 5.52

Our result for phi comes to 5.9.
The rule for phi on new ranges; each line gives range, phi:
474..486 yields 3.6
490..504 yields 3.2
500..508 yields 4.5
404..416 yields 6.0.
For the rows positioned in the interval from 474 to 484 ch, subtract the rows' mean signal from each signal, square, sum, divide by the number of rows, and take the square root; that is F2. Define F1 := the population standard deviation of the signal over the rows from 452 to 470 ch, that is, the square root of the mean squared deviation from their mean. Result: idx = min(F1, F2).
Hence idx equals 0.38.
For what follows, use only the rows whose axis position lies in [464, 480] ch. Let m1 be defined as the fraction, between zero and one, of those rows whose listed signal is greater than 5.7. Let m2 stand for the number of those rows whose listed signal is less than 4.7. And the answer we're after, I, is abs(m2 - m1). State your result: 8.0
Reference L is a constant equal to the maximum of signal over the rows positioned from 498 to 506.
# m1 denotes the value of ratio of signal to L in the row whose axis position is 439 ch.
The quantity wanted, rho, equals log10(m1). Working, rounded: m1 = 1.19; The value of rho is 0.08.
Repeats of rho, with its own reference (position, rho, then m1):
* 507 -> 0.01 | 1.03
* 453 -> 0.05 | 1.12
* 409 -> 0.10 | 1.27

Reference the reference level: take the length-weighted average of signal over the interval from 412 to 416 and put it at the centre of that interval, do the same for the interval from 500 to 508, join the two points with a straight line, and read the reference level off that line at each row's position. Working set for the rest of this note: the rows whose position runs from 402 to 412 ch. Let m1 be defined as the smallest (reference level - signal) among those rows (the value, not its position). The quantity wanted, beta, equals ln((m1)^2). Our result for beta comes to -9.8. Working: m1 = 0.0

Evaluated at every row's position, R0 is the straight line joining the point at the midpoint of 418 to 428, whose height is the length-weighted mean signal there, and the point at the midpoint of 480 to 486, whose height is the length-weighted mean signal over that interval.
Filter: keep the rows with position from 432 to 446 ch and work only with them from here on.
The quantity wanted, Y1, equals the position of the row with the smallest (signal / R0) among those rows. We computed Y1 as 435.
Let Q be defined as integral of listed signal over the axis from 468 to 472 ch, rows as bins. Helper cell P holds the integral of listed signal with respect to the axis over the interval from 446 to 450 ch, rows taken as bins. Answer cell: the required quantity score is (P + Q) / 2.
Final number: 20.7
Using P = 22.7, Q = 18.6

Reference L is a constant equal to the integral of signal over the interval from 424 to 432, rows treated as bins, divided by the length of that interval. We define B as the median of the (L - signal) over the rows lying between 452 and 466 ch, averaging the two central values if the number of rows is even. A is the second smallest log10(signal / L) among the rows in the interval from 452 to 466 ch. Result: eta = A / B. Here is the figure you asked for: -0.142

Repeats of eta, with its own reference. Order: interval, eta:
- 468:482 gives -0.154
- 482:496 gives -0.116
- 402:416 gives -0.053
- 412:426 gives 0.518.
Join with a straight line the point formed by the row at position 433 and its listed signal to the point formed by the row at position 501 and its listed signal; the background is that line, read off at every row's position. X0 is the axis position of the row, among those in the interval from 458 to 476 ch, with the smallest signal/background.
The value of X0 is 467 ch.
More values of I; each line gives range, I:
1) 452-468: 3.0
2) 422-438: 1.0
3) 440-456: 0.5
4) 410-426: 0.9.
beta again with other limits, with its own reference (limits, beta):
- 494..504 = -3.7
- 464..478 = -2.4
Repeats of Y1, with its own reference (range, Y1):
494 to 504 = 495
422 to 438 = 423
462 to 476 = 467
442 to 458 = 443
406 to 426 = 407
